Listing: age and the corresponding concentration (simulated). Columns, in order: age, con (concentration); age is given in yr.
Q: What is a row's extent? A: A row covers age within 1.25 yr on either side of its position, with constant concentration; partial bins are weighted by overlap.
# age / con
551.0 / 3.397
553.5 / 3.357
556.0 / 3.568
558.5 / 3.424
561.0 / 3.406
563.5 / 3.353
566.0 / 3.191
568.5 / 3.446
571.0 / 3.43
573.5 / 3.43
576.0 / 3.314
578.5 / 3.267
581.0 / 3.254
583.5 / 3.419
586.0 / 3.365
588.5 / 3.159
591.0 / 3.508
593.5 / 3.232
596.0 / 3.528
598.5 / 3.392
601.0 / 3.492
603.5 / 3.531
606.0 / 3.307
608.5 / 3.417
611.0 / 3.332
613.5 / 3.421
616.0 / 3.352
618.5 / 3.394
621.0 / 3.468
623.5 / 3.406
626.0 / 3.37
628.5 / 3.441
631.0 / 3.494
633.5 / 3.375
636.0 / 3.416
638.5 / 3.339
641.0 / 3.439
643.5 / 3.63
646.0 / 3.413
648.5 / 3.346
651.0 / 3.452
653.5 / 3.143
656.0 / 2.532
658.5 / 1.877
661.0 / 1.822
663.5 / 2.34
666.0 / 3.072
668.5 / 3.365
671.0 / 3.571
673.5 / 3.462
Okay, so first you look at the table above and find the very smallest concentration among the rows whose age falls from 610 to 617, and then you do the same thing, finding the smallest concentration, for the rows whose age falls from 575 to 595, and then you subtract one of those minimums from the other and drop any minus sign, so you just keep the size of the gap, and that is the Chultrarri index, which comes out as 0.17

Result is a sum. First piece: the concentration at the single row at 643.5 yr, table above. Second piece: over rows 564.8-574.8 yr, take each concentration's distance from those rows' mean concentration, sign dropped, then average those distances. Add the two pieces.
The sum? 3.72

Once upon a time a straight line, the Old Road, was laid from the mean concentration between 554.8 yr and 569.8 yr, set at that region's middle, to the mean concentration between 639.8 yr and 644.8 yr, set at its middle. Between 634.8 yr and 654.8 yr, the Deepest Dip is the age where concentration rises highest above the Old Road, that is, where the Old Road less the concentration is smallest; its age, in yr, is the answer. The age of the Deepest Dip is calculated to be 643.5 yr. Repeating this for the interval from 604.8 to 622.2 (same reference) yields 621.0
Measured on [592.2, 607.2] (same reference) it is 596.0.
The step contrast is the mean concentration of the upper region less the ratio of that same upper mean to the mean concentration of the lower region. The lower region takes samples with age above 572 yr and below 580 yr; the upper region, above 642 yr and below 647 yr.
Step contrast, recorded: 2.47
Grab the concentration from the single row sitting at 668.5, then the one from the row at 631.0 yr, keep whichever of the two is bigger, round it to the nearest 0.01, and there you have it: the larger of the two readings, 3.49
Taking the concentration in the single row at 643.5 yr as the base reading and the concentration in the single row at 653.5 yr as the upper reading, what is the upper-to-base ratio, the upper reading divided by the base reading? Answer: 0.87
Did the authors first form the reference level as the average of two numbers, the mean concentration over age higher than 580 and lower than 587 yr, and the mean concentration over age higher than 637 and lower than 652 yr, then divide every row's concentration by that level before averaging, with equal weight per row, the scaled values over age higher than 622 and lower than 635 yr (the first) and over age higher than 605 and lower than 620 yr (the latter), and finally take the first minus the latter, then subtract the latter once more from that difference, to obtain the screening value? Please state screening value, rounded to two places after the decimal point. -0.98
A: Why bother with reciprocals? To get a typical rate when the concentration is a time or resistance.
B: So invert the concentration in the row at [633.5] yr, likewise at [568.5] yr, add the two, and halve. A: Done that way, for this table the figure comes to 0.293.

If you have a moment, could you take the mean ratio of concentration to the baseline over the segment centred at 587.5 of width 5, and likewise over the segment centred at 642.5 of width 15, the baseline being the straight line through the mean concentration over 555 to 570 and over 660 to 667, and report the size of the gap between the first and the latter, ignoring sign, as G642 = 0.28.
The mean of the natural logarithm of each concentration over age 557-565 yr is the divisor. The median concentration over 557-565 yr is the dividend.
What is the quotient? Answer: 2.79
